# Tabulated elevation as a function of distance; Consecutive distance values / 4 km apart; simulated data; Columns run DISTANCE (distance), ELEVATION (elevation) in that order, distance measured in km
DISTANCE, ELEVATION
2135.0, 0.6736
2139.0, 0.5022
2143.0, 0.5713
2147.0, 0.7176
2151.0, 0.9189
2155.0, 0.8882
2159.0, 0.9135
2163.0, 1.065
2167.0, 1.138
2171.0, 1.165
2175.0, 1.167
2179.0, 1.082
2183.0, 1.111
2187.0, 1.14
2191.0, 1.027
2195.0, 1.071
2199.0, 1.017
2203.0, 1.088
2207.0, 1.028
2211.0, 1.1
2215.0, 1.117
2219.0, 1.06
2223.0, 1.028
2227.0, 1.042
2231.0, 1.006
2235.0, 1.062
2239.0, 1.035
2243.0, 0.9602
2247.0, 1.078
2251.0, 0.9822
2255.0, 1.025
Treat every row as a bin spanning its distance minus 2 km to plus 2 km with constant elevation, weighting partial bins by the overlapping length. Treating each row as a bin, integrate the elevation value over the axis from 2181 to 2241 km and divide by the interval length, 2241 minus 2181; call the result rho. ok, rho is 1.06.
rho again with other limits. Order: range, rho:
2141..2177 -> 0.95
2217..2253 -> 1.03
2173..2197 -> 1.10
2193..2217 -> 1.07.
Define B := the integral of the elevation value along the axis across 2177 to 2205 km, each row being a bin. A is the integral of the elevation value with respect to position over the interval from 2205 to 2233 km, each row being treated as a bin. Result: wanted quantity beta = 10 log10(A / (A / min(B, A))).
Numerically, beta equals 14.7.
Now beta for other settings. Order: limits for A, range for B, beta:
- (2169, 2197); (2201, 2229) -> 14.7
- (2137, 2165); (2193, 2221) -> 13.5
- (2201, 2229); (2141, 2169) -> 14.0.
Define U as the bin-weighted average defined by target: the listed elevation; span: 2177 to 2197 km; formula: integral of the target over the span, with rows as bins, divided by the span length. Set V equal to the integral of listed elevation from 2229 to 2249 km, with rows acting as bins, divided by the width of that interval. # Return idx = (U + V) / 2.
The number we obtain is 1.06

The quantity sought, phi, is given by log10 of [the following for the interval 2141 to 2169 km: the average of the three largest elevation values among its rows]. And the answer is 0.017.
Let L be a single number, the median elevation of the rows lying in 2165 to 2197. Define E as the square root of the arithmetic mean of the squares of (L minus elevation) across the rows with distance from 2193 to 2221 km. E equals 0.07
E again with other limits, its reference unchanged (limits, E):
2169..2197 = 0.05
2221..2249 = 0.10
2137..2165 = 0.38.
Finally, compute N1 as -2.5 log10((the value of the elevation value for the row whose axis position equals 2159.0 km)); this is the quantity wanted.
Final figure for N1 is 0.10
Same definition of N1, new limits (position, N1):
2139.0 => 0.75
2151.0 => 0.09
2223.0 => -0.03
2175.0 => -0.17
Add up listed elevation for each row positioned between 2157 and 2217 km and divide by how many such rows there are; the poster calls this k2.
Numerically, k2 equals 1.08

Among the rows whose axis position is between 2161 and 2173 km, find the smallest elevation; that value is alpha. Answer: 1.065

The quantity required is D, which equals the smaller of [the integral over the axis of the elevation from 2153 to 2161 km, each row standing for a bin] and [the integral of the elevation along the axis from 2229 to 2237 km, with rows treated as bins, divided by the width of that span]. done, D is 1.03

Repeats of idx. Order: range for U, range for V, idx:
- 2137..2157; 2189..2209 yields 0.88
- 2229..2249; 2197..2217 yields 1.05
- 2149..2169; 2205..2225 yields 1.03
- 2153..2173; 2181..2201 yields 1.05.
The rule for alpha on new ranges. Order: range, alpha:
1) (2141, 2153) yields 0.5713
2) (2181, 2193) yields 1.027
